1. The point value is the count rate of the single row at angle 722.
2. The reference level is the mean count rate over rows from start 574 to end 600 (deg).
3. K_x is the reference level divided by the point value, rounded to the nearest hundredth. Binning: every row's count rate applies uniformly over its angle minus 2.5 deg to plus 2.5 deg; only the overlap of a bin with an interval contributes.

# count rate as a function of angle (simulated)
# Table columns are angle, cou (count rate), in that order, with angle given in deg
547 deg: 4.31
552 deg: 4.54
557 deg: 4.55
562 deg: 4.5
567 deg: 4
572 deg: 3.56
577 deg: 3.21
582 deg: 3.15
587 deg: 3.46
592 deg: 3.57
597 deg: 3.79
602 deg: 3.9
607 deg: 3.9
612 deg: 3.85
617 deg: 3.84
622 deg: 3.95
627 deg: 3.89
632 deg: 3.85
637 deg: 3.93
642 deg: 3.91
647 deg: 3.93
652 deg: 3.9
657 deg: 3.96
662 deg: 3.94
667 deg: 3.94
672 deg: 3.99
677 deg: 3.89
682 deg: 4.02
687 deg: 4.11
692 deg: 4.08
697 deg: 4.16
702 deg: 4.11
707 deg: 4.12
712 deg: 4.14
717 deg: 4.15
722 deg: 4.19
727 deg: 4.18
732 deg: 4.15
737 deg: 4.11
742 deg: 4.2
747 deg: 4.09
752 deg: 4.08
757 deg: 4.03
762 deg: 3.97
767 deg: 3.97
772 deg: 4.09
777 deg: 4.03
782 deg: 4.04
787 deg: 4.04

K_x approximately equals 0.82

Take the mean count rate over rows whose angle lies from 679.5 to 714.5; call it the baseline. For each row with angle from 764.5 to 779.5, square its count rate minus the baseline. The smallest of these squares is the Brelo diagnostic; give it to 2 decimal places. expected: 0.00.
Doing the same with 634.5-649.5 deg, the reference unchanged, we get 0.03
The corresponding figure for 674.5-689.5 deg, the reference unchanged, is 0.00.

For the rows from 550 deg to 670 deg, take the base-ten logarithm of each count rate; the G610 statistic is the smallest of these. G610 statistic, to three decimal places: 0.498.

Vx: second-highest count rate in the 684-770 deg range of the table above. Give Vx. 4.19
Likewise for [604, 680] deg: 3.96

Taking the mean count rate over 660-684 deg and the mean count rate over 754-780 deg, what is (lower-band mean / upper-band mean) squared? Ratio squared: 0.97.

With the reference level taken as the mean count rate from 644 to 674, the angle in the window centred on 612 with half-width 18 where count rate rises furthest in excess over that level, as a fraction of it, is 622 deg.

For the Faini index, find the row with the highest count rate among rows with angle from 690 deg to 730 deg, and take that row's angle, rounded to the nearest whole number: 722 deg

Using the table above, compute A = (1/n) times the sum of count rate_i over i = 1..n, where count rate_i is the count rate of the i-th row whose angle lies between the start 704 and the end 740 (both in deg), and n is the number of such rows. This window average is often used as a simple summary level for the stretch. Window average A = 4.15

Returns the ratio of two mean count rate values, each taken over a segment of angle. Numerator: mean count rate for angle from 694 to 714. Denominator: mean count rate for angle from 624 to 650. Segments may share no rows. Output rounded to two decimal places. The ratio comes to 1.06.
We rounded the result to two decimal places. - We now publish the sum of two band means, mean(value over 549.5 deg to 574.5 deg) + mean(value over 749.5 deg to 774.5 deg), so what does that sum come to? 8.26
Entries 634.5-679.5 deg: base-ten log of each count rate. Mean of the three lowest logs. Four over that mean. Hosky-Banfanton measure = 6.77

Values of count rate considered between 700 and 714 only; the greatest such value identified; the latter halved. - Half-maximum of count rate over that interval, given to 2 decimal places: 2.07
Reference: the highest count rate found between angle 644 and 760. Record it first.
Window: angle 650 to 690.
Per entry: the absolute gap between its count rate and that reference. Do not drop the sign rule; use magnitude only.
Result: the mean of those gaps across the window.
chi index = 0.2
